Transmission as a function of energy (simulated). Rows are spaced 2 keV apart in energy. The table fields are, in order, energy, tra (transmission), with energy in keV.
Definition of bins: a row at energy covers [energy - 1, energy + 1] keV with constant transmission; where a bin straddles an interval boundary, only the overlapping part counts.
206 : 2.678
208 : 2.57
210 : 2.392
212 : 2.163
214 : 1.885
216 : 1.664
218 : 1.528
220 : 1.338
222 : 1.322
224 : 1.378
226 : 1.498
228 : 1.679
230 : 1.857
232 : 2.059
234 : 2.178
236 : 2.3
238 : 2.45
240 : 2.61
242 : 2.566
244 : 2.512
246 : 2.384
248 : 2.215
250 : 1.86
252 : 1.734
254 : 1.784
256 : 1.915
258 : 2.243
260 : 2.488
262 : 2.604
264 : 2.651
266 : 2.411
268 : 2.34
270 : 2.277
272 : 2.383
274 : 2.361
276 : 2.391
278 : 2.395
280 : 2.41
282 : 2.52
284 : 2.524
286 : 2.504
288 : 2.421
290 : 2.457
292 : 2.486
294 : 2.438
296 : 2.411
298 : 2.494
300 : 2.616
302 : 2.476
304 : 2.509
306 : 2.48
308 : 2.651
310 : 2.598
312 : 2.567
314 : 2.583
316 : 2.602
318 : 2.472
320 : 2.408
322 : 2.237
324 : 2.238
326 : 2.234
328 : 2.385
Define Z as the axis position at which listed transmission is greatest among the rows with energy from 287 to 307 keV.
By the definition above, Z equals 300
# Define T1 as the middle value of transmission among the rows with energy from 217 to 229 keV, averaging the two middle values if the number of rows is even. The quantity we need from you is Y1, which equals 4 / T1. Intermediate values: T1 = 1.44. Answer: 2.78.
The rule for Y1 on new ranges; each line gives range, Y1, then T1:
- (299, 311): 1.57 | 2.55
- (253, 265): 1.69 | 2.37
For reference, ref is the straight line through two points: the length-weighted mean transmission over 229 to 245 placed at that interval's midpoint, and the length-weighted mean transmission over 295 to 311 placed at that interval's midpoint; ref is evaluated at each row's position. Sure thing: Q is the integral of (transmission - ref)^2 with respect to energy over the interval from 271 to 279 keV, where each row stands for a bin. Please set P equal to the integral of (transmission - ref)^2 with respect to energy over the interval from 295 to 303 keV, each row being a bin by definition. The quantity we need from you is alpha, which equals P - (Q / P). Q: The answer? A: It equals -1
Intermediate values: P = 0.04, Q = 0.0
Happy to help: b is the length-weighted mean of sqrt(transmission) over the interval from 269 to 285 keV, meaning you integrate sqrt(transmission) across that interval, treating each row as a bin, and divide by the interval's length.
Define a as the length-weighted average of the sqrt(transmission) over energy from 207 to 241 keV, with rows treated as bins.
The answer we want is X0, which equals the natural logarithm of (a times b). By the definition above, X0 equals 0.76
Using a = 1.38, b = 1.55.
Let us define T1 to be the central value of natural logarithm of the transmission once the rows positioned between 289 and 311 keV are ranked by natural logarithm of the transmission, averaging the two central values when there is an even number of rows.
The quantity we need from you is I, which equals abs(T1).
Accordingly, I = 0.91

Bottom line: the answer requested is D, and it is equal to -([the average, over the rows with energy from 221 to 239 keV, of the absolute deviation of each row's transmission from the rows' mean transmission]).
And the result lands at -0.35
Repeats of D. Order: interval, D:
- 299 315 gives -0.05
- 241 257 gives -0.30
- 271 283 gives -0.04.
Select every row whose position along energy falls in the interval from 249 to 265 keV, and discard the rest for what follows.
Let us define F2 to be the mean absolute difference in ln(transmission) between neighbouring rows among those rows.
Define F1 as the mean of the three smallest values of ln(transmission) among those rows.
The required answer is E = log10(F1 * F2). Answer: -1.385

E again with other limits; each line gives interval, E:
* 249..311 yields -1.664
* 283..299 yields -1.775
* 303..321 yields -1.646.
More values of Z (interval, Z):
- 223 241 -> 240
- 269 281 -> 280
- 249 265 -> 264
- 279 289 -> 284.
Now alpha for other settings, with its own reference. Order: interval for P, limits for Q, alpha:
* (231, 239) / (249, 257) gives -13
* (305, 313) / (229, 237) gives -16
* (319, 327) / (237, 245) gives 0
